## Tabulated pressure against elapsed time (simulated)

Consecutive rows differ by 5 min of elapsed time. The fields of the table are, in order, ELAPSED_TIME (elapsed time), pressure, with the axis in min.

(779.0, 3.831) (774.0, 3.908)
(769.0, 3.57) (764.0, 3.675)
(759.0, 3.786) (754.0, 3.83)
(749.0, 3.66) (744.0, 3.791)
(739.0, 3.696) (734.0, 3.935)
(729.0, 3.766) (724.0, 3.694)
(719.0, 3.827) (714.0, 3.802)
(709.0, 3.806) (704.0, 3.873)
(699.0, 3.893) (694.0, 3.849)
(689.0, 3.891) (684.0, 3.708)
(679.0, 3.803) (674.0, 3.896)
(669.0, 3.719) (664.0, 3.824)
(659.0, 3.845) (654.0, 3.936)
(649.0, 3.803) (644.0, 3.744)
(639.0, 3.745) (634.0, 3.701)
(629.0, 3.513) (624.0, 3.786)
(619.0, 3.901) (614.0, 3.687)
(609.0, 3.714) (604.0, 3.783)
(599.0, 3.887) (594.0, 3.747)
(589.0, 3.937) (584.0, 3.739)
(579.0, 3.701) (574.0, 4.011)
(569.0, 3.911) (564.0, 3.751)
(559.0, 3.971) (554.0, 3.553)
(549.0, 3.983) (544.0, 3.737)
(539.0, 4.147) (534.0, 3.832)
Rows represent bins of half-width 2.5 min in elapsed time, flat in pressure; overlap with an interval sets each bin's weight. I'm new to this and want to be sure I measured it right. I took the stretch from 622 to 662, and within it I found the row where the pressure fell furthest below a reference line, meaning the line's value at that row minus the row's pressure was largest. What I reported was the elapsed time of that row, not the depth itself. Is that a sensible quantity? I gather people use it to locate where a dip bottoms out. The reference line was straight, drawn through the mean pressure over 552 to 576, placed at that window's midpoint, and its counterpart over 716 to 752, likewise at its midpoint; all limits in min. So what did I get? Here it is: 629.0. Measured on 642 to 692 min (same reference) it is 684.0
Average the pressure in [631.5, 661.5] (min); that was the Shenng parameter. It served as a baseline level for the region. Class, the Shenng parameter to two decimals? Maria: 3.80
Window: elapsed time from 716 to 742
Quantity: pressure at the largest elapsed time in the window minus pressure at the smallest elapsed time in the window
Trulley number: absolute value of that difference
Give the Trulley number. 0.13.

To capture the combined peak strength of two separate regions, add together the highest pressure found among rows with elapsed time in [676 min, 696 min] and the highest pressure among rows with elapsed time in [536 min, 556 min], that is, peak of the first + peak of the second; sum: 8.04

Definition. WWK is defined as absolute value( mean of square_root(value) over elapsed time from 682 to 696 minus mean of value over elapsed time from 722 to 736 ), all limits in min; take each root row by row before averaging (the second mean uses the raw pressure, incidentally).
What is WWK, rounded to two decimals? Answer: 1.84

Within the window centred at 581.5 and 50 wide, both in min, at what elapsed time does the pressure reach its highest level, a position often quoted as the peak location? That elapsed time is 574.0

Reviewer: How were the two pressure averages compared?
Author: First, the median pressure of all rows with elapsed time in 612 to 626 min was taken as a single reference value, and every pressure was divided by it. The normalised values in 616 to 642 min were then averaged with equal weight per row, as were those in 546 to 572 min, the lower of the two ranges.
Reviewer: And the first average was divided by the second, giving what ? 0.97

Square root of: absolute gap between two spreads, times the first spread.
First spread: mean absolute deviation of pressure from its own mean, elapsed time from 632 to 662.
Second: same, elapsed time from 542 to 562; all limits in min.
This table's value 0.08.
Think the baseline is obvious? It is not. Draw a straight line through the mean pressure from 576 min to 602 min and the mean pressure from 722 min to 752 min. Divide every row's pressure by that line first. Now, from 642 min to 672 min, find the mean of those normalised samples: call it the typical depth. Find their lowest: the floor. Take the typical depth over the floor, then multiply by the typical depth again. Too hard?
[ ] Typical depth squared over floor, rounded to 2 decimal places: 1.03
